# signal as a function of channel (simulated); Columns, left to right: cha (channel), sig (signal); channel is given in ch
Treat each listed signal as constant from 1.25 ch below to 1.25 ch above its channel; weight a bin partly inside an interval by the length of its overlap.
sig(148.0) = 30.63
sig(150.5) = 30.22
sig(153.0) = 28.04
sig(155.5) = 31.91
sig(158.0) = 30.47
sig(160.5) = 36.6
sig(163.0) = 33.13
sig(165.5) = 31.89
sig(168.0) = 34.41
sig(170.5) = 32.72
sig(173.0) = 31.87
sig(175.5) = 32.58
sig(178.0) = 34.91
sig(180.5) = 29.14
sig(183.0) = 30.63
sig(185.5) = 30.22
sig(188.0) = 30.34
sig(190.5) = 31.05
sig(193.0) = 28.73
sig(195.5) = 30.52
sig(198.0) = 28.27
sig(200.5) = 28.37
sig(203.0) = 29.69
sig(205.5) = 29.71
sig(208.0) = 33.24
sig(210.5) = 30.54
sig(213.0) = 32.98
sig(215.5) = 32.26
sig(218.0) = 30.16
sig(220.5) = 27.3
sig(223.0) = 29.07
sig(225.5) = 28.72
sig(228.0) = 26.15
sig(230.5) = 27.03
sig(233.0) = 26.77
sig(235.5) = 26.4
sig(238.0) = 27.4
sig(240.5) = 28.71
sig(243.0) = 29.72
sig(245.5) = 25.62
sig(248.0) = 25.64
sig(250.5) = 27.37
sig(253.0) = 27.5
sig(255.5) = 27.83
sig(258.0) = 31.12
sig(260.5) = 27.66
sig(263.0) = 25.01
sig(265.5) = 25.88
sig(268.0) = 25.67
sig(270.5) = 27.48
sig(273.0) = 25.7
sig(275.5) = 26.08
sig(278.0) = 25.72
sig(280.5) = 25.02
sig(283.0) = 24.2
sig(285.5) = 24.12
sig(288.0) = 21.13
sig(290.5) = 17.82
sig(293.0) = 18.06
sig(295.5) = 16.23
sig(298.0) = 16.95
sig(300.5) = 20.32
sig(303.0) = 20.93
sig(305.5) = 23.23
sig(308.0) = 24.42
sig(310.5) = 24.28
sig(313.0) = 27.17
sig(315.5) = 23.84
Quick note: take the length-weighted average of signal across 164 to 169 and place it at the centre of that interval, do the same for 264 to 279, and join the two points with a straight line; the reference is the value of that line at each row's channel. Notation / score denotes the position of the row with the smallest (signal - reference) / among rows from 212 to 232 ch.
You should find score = 228.0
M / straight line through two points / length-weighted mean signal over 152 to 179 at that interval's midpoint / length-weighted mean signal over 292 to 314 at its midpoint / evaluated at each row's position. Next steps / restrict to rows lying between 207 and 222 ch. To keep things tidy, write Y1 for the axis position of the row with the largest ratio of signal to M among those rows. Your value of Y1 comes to 213.0 ch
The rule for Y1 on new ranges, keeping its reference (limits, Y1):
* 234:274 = 258.0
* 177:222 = 213.0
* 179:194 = 190.5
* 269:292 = 270.5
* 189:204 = 190.5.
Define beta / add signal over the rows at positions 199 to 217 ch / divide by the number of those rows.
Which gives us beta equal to 31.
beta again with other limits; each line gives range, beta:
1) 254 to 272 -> 27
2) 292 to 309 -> 20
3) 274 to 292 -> 23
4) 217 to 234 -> 28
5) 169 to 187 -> 32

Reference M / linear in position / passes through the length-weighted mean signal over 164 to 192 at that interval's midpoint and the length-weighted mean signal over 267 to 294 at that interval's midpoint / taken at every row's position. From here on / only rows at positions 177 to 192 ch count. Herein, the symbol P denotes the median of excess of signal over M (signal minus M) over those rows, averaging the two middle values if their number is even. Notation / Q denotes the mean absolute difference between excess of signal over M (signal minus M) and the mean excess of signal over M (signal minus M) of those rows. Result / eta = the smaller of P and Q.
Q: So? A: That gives -0.7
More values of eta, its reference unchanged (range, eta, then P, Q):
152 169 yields -0.9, -0.9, 2.2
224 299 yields 0.7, 0.7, 2.0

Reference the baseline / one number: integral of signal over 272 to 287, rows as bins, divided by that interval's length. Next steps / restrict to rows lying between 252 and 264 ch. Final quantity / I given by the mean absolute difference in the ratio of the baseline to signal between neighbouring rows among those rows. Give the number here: 0.076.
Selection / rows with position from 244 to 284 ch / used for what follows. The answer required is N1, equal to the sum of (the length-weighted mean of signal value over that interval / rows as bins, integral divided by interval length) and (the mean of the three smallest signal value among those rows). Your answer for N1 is 51.2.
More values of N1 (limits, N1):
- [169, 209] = 59.2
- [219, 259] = 53.4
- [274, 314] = 39.2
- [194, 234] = 56.1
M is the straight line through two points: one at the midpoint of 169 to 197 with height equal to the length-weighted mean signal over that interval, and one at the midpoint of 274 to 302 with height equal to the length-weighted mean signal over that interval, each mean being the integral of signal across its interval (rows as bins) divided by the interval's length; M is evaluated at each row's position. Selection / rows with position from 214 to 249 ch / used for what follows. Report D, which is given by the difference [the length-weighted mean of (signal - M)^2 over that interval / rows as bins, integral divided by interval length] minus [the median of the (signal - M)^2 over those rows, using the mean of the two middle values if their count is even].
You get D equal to 2.8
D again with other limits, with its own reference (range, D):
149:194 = 4.0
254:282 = 1.8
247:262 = 4.8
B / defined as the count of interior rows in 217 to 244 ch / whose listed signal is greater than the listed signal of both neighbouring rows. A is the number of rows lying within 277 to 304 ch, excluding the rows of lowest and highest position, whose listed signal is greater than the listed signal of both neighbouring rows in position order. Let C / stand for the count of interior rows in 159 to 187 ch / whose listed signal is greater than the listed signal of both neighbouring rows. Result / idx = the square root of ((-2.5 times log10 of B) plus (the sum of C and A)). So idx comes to 1.80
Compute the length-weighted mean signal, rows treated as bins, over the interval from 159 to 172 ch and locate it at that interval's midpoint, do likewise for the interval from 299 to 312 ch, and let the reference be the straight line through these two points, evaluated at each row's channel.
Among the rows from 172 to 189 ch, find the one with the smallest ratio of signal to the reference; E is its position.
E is 180.5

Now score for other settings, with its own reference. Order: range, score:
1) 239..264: 245.5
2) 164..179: 165.5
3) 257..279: 263.0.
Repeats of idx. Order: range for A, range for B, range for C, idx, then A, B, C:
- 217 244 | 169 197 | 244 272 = 1.68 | 2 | 3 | 2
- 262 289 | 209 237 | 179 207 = 2.19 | 3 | 3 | 3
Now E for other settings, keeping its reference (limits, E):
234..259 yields 245.5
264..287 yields 283.0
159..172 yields 165.5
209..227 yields 220.5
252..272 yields 263.0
